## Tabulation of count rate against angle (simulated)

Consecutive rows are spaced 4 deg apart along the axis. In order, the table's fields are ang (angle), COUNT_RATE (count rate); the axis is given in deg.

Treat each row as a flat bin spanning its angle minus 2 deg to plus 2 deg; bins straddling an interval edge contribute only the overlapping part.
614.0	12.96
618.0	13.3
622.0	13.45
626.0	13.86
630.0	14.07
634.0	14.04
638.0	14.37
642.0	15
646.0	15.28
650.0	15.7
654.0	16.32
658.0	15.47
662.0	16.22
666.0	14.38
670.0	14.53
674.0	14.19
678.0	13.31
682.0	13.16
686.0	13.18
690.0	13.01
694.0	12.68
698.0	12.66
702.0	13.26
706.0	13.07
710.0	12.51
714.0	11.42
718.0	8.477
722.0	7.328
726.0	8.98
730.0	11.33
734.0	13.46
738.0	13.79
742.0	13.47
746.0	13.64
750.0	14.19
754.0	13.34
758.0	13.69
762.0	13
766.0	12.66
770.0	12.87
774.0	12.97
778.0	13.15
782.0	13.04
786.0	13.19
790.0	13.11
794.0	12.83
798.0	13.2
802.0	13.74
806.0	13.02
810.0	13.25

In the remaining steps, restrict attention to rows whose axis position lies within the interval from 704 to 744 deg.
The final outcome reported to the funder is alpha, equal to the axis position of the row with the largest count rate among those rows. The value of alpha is 738.0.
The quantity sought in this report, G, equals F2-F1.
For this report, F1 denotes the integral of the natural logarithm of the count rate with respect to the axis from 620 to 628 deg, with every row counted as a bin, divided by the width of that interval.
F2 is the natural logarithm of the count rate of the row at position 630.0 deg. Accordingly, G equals 0.03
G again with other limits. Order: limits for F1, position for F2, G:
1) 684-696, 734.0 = 0.04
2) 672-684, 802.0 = 0.01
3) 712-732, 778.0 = 0.34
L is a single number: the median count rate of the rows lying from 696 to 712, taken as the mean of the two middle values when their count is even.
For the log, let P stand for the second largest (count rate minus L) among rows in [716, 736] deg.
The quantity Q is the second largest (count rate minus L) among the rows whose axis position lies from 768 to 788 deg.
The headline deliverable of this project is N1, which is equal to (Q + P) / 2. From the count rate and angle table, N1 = -0.6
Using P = -1.5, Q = 0.3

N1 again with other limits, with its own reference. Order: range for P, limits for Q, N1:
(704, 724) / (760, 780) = -0.1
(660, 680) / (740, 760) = 1.2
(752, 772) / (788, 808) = 0.4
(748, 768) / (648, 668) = 2.1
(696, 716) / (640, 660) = 1.5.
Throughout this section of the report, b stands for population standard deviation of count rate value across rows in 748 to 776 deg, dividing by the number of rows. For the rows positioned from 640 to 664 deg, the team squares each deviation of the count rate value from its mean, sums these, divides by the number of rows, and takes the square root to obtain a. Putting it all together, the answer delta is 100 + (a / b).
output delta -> 101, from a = 0.48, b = 0.5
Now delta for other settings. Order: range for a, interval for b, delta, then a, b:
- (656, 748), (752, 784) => 107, 2.05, 0.3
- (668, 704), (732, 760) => 102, 0.60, 0.3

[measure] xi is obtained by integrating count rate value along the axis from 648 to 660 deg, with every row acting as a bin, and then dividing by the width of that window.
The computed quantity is 15.83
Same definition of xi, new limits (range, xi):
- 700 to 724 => 11.01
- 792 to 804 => 13.26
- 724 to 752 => 12.69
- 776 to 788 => 13.13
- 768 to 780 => 13.00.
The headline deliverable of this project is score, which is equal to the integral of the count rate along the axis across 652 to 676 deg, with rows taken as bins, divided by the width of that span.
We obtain 15.2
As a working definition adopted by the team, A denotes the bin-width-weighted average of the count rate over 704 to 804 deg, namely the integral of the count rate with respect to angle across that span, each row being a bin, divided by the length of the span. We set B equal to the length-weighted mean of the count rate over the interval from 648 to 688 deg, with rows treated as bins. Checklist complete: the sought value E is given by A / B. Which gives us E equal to 0.85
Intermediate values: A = 12.5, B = 14.6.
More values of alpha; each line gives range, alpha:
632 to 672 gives 654.0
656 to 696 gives 662.0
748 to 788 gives 750.0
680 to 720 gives 702.0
